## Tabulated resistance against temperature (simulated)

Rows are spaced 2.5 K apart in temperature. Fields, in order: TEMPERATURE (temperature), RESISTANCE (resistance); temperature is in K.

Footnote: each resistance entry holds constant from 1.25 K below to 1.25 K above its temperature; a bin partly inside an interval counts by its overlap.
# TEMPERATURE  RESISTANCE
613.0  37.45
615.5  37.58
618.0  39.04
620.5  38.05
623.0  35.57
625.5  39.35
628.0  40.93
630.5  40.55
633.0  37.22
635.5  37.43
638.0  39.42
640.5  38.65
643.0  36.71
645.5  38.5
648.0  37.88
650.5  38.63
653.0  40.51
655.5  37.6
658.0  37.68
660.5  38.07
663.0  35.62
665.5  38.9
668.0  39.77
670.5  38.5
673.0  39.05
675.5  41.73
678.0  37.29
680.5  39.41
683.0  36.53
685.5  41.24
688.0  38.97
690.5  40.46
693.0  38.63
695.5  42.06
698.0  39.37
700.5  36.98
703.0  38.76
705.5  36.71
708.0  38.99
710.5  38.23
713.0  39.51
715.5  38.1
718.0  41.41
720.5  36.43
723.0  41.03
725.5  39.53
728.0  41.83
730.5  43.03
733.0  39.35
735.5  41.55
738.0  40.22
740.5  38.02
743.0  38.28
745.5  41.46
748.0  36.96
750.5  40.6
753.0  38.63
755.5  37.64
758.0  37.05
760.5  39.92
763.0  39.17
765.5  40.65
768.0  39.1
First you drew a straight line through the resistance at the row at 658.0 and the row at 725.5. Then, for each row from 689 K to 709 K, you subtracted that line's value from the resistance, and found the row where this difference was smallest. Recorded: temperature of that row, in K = 705.5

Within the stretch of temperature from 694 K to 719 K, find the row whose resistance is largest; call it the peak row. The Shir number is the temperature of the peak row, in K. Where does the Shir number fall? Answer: 695.5 K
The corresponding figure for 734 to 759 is 735.5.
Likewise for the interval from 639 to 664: 653.0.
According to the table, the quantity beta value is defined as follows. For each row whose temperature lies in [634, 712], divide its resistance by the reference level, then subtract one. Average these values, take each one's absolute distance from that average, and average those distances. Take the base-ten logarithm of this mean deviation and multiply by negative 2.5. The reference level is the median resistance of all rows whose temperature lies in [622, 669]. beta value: 3.83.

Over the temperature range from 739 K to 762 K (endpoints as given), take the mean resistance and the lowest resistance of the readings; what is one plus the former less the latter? 2.8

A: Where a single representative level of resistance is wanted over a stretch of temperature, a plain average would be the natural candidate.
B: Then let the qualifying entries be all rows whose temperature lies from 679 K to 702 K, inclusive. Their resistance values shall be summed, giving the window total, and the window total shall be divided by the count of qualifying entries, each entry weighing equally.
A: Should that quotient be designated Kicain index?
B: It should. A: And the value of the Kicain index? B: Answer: 39.3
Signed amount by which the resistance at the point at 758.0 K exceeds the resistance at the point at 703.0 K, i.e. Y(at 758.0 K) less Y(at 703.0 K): -1.7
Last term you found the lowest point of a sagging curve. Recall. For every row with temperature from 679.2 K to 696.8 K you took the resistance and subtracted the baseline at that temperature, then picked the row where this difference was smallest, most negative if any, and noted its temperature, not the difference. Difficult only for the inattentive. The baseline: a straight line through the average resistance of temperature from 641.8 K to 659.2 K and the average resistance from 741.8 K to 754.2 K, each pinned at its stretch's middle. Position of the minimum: 683.0 K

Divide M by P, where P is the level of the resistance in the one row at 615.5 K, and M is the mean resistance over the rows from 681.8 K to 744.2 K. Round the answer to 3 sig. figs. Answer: 1.05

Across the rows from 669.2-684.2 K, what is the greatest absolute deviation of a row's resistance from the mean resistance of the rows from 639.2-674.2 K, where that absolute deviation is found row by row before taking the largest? 3.4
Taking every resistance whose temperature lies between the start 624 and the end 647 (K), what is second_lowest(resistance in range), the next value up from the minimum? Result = 37.22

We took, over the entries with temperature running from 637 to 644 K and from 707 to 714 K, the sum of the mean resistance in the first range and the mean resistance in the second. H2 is 77.2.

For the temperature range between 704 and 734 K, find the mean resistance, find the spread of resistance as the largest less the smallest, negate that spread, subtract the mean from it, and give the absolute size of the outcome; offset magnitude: 46.1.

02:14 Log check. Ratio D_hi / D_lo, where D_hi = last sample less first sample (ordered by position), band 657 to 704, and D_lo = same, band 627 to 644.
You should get -0.26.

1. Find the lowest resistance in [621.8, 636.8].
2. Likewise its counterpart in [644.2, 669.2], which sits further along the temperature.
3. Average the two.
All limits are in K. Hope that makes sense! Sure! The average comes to 35.6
